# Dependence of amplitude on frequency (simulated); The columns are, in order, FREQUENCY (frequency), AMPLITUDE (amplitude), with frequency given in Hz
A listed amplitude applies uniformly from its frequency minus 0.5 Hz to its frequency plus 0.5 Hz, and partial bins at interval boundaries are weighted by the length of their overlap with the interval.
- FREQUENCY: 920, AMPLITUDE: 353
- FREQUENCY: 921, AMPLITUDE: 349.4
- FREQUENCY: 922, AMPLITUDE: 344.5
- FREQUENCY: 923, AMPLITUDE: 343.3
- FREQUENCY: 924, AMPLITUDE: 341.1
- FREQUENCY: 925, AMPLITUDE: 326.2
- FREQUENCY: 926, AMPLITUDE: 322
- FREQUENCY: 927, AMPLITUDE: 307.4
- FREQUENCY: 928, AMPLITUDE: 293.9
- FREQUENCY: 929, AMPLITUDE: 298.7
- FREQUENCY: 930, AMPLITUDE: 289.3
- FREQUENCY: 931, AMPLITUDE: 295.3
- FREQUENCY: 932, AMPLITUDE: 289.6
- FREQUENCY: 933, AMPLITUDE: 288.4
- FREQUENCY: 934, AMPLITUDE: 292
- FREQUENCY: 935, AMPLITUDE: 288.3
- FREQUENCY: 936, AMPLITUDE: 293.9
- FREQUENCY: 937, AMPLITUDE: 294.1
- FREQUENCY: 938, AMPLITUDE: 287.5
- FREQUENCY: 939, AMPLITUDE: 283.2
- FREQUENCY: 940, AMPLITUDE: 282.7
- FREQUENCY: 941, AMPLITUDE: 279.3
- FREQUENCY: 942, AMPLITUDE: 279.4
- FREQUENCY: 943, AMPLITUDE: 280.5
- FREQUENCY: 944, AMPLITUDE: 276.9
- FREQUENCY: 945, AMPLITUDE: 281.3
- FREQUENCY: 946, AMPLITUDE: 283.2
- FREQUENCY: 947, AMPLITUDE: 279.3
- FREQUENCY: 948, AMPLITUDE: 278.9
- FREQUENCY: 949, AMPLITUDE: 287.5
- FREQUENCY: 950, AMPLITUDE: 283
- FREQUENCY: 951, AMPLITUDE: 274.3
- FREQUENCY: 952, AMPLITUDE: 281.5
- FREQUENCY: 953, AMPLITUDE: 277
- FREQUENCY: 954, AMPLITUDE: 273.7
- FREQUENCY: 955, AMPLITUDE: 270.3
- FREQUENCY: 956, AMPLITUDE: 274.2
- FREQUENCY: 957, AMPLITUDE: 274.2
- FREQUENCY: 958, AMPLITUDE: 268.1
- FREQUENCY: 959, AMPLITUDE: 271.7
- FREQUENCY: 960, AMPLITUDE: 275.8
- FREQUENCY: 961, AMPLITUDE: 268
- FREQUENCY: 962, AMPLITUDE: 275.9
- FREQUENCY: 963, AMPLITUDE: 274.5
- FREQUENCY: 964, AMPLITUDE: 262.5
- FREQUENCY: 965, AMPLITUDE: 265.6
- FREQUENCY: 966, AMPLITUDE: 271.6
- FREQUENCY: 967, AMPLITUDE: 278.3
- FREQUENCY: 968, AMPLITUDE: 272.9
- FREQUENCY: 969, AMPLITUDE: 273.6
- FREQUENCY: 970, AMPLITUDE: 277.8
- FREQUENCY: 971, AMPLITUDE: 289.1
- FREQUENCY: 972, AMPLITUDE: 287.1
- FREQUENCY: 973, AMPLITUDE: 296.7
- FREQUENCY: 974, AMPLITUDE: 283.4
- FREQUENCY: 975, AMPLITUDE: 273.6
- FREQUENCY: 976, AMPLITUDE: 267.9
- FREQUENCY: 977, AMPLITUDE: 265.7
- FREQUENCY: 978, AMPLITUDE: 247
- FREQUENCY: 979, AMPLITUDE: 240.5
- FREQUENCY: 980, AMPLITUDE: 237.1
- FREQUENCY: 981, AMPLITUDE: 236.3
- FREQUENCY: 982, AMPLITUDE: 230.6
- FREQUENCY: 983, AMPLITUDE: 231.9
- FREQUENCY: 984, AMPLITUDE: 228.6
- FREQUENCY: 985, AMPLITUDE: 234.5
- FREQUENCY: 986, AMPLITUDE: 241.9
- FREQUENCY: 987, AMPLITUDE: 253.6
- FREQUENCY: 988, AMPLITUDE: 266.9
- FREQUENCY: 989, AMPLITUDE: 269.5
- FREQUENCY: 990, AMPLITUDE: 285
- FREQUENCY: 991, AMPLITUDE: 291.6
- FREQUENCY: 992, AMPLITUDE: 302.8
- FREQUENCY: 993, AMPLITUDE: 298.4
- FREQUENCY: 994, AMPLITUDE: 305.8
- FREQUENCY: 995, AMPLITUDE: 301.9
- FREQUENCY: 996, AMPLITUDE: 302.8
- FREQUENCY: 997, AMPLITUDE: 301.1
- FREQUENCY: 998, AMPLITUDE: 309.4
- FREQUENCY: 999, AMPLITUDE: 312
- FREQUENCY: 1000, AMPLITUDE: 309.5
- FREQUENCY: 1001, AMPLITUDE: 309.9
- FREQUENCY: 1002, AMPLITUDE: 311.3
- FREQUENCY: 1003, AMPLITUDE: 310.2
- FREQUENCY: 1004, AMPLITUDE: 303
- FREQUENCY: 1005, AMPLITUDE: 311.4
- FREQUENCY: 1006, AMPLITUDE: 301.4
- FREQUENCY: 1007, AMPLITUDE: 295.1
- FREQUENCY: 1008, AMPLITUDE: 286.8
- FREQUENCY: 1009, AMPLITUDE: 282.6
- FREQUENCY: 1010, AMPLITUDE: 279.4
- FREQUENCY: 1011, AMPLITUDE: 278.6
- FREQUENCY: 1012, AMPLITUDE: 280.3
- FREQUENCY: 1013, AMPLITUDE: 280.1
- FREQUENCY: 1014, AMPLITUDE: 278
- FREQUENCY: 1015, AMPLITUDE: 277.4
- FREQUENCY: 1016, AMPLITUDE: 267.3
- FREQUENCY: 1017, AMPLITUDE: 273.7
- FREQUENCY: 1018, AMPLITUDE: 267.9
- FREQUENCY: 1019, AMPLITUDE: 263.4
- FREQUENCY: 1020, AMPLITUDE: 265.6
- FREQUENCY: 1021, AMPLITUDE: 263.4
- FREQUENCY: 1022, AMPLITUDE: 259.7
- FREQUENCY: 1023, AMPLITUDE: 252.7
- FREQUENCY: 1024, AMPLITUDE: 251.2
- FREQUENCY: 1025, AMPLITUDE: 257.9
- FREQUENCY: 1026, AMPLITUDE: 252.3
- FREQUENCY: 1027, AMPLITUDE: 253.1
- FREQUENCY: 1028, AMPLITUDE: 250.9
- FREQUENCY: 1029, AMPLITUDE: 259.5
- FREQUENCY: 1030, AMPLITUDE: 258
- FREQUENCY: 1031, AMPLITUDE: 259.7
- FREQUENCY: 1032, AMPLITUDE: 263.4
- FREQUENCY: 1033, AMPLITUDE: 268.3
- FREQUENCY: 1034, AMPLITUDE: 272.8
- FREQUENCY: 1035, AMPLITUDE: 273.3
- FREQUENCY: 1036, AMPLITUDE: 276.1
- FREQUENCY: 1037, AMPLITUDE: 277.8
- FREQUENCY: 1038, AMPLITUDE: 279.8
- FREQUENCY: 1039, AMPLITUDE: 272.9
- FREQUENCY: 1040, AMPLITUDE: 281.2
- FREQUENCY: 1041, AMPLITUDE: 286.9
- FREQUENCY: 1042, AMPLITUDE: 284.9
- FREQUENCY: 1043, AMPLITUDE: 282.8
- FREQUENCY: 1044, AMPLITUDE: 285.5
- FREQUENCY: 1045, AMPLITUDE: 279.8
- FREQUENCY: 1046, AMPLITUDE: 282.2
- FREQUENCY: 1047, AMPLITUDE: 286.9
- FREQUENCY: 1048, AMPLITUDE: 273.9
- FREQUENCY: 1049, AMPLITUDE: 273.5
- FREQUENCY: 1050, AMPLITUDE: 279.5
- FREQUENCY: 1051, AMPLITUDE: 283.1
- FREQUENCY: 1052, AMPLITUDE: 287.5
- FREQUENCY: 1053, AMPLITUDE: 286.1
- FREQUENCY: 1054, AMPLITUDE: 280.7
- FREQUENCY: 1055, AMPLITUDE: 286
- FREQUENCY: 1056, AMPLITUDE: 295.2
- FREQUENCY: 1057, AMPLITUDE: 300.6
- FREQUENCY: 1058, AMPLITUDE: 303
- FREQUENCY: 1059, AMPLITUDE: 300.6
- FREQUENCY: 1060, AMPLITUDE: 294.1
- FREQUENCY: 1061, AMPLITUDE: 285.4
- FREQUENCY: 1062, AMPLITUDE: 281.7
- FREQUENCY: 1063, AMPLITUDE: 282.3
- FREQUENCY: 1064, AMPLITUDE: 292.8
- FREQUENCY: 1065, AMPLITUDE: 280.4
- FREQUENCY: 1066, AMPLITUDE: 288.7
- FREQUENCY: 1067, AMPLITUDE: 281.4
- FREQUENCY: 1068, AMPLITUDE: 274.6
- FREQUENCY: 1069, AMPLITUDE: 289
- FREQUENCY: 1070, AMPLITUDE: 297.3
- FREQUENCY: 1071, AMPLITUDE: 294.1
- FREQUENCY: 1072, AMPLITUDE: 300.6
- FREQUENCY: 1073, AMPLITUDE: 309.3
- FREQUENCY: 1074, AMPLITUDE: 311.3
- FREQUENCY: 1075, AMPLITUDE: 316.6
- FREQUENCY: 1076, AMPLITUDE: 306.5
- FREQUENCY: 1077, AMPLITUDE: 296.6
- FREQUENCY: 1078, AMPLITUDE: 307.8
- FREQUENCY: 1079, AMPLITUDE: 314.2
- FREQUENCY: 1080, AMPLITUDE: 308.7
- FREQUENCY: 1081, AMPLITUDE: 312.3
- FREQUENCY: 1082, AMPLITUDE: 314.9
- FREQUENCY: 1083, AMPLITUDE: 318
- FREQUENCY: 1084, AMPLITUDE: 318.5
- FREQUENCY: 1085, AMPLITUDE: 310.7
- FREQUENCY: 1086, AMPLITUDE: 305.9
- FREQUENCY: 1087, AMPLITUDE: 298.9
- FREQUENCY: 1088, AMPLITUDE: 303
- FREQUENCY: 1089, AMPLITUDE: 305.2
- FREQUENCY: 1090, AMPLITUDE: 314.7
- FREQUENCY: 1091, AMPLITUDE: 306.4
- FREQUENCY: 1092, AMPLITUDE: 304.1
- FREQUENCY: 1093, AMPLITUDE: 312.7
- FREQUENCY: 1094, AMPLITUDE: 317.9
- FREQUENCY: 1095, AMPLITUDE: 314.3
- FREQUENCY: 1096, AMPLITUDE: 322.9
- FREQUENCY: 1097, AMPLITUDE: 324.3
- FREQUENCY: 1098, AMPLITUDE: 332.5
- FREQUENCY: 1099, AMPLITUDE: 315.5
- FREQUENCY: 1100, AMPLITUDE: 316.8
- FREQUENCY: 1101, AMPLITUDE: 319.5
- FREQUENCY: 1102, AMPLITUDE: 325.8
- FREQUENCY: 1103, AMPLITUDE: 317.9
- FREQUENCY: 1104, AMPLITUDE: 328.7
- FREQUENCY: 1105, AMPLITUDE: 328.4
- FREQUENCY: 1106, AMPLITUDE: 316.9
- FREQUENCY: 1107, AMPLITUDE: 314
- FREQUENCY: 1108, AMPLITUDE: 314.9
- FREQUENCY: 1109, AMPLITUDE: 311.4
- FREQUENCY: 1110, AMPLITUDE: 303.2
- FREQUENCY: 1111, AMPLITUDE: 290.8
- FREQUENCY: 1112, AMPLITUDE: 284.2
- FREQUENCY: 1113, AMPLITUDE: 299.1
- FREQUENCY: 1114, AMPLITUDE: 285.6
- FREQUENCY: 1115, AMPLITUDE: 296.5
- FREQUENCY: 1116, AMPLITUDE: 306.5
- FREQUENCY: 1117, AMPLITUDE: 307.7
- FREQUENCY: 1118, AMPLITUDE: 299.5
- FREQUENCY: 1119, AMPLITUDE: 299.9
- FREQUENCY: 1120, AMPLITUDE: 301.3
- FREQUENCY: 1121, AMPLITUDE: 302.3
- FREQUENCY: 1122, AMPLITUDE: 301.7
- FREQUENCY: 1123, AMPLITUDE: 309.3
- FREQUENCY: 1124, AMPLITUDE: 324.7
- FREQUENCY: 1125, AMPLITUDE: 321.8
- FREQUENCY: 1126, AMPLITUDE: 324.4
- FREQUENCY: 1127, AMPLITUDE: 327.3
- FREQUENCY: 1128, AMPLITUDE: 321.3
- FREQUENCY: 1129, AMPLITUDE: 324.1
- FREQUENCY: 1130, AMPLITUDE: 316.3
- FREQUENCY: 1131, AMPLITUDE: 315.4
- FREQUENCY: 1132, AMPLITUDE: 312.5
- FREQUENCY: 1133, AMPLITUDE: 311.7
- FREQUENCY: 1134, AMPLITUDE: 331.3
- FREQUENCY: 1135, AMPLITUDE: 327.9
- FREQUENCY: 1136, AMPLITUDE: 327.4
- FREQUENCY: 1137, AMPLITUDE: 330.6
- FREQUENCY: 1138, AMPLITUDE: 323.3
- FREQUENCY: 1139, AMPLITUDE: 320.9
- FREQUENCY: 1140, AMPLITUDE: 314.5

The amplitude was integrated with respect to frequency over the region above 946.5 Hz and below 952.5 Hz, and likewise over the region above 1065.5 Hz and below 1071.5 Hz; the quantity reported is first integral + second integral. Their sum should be 3410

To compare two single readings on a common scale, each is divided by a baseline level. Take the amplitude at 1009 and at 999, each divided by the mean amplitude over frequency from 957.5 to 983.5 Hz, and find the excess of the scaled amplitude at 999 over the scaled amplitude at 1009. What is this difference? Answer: 0.11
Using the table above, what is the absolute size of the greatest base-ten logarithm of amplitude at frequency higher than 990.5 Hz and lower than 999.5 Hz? 2.49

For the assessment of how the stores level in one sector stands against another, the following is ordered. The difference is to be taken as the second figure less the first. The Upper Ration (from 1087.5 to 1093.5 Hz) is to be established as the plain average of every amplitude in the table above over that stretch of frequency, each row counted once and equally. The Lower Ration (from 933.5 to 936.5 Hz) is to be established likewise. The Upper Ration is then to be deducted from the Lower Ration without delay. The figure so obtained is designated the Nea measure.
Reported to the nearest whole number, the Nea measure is -16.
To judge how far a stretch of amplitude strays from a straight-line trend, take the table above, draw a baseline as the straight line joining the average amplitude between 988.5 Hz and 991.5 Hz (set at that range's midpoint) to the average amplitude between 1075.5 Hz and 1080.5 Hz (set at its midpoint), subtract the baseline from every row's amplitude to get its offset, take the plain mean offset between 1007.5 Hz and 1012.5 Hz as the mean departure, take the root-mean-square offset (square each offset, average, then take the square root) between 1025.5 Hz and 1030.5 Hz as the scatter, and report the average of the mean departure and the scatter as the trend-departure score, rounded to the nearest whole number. 16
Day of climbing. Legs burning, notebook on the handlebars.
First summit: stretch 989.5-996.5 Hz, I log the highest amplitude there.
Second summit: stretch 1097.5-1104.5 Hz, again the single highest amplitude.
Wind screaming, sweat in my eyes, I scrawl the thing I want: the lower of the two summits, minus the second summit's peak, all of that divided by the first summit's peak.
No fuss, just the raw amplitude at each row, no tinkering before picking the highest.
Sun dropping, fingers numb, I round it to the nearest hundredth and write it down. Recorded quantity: -0.09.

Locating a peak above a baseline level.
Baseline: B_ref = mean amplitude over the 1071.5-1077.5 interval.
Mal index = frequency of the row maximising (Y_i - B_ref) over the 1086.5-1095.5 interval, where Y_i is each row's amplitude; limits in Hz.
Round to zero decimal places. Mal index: 1094 Hz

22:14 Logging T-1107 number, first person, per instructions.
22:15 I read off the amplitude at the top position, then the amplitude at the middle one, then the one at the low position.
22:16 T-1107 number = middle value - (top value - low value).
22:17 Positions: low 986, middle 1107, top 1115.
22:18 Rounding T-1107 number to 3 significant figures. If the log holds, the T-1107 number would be 259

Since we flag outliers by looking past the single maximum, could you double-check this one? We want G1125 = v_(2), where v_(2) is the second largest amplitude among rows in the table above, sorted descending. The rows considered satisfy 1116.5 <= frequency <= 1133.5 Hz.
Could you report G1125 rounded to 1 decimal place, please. 324.7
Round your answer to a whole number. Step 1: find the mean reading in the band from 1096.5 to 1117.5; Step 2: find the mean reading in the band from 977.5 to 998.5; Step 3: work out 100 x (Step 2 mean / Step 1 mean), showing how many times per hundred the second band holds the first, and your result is 86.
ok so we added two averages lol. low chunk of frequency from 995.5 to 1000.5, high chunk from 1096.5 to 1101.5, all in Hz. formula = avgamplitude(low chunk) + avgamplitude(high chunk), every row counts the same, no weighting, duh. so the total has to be 629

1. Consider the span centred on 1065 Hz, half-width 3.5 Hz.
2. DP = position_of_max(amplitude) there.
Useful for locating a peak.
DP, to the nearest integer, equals 1064 Hz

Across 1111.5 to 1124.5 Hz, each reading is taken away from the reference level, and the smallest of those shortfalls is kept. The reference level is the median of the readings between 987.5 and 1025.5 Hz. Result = -41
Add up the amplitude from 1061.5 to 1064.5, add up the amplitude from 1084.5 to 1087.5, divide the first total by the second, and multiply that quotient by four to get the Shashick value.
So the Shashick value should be 3.7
